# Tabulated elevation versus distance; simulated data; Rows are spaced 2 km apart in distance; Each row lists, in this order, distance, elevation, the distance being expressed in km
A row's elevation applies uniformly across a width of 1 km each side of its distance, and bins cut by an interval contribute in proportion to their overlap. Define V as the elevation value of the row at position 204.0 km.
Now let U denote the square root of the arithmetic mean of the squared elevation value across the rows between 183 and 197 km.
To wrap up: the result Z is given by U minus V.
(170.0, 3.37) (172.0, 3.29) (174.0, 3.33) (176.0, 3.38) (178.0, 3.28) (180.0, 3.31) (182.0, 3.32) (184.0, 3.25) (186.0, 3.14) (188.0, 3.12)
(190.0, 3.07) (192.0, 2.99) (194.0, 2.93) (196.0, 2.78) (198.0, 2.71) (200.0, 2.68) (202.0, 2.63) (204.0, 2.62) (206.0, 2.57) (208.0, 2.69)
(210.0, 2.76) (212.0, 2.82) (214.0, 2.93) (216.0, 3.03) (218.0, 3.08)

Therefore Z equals 0.42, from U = 3.04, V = 2.62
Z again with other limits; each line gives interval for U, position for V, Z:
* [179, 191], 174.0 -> -0.13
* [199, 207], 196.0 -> -0.15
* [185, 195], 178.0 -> -0.23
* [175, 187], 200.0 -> 0.60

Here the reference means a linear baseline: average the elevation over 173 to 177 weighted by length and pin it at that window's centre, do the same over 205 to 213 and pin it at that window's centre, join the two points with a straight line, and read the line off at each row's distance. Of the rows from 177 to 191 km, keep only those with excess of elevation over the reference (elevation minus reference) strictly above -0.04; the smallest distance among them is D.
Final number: 178.0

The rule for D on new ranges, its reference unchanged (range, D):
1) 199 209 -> 208.0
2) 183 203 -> 184.0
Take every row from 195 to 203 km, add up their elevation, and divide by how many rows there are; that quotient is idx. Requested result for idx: 2.7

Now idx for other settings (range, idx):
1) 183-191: 3.1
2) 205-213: 2.7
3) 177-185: 3.3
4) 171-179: 3.3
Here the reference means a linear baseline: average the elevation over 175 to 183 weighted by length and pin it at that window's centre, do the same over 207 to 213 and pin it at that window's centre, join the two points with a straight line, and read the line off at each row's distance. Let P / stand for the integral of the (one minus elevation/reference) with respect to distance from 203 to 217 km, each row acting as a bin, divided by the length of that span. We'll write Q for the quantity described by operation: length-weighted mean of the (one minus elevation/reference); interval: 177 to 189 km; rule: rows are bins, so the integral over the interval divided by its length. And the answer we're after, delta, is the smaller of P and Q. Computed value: -0.0085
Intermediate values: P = -0.0085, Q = 0.004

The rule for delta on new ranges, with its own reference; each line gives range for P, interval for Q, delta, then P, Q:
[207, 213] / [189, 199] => -0.0003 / -0.0003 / 0.051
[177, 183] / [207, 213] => -0.0003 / 0.0002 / 0.000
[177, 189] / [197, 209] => 0.0040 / 0.0040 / 0.081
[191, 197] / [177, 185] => -0.0013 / 0.0490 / -0.001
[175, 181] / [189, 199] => 0.0052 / 0.0052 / 0.051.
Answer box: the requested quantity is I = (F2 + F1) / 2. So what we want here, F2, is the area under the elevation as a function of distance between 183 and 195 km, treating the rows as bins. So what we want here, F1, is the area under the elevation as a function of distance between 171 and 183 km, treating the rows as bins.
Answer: 38.4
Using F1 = 40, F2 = 37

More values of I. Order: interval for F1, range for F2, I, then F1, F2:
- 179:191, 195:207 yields 35.2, 38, 32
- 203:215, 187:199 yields 34.0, 33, 35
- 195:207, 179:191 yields 35.2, 32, 38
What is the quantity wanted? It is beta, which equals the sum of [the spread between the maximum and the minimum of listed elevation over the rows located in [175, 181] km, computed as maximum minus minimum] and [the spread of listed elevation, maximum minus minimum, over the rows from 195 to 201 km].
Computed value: 0.20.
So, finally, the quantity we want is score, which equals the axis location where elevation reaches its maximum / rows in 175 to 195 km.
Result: 176.0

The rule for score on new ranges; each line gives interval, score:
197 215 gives 214.0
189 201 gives 190.0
